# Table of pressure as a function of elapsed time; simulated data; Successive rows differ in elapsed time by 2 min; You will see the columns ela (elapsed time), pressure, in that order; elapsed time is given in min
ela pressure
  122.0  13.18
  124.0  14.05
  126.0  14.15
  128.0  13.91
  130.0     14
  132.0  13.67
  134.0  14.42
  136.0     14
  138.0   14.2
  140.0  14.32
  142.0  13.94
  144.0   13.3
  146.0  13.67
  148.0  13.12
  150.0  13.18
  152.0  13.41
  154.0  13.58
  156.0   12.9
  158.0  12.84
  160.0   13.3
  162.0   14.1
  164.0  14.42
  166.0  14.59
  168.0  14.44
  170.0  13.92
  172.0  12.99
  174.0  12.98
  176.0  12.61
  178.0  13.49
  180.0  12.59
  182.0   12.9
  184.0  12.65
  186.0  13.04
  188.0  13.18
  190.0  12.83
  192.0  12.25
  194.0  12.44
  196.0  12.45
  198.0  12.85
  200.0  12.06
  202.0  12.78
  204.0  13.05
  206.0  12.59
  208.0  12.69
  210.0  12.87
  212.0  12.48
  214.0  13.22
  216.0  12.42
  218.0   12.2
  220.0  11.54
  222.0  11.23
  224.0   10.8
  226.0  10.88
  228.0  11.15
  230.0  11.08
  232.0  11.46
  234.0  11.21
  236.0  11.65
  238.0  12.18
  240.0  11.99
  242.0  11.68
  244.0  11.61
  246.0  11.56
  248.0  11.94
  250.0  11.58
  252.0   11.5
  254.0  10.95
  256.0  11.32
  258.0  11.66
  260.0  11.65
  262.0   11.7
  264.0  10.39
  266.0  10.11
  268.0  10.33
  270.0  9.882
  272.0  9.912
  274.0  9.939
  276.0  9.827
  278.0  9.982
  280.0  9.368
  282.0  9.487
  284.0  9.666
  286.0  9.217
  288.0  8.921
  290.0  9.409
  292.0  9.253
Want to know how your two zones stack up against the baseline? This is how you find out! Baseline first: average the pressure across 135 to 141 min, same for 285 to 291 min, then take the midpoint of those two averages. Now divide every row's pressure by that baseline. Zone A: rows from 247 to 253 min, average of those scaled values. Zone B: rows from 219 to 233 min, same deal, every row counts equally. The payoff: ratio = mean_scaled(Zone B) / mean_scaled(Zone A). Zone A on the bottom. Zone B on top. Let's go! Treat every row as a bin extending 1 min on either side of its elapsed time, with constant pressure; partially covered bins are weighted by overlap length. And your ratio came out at 0.96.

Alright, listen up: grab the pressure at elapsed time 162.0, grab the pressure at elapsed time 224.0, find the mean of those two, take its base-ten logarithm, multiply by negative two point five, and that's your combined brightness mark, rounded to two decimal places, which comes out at -2.74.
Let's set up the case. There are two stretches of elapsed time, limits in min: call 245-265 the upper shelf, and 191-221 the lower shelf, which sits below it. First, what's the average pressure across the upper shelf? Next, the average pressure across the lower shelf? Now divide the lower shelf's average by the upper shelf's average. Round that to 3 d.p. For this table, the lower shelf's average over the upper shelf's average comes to 1.096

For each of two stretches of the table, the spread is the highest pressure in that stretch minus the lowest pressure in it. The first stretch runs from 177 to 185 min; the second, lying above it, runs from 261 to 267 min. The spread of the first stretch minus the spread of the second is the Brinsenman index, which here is -0.7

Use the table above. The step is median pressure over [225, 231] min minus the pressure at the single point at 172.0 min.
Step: -1.9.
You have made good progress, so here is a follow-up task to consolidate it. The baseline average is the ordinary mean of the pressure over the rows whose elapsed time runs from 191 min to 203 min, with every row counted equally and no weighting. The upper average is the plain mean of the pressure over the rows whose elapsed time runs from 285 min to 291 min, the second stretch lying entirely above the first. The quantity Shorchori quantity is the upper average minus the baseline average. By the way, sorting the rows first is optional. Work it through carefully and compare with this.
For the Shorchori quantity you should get -3.3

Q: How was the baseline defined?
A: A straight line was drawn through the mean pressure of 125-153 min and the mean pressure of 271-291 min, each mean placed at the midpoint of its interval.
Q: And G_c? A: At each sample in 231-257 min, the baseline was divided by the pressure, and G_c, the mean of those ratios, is 0.922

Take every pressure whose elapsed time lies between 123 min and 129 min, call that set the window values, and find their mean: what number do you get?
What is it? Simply 14.0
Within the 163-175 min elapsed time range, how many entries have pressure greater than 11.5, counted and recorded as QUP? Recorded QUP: 6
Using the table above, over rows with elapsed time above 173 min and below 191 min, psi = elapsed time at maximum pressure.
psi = 178.0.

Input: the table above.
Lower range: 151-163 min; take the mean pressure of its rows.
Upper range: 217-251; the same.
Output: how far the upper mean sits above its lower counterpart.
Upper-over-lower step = -1.8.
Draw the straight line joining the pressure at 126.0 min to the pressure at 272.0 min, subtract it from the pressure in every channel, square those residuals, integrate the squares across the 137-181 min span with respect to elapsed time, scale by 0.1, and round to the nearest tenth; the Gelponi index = 2.2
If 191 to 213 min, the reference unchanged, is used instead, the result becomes 1.3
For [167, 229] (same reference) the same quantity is 3.3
